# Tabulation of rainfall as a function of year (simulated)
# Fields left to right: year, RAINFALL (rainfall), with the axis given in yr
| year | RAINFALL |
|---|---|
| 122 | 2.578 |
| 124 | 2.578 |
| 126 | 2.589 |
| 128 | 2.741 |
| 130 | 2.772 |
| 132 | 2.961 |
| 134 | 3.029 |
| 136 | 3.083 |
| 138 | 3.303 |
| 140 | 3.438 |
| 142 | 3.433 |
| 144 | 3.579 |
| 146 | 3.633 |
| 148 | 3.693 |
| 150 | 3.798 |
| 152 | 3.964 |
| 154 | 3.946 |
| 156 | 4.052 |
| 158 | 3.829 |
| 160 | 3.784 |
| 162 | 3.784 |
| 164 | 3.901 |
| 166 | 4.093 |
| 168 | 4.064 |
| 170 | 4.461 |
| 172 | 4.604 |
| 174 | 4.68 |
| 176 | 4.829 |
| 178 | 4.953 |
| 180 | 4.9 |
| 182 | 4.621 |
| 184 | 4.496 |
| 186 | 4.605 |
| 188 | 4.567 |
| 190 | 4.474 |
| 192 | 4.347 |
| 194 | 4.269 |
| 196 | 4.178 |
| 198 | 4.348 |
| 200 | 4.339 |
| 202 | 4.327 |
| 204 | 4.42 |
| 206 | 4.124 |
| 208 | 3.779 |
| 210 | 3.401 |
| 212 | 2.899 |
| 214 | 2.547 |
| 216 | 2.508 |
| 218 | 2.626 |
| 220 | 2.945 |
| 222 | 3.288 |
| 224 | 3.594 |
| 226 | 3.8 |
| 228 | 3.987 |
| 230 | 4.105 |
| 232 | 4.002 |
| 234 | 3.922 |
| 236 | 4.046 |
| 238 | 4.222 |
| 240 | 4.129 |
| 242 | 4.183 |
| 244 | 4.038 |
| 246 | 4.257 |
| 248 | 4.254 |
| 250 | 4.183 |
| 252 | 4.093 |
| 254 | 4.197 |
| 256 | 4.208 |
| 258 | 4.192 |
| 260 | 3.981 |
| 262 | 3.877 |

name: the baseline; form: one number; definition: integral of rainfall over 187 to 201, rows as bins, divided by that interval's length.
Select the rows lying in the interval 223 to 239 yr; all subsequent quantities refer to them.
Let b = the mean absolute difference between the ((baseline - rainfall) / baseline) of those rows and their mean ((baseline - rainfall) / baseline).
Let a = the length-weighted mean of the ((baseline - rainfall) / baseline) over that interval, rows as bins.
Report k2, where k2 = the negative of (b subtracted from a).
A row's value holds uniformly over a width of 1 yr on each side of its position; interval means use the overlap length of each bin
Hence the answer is -0.06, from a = 0.09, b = 0.03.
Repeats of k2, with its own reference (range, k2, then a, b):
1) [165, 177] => 0.08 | -0.02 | 0.06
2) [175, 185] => 0.13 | -0.09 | 0.04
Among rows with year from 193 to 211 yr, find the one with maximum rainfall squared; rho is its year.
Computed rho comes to 204 yr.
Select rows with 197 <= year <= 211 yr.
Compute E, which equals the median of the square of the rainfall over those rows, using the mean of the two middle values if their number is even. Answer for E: 18.7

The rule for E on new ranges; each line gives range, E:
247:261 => 17.6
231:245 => 16.4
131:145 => 10.9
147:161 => 14.7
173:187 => 21.9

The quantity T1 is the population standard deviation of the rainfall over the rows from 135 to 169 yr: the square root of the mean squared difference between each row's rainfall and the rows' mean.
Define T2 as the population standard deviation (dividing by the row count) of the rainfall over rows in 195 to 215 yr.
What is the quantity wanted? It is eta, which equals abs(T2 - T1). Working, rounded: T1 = 0.28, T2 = 0.63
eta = 0.36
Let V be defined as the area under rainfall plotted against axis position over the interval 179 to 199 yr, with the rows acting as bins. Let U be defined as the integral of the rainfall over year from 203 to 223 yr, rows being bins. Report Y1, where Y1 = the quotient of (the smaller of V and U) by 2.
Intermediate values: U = 65.1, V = 90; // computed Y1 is 32.5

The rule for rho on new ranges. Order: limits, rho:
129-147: 146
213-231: 230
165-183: 178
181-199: 182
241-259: 246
